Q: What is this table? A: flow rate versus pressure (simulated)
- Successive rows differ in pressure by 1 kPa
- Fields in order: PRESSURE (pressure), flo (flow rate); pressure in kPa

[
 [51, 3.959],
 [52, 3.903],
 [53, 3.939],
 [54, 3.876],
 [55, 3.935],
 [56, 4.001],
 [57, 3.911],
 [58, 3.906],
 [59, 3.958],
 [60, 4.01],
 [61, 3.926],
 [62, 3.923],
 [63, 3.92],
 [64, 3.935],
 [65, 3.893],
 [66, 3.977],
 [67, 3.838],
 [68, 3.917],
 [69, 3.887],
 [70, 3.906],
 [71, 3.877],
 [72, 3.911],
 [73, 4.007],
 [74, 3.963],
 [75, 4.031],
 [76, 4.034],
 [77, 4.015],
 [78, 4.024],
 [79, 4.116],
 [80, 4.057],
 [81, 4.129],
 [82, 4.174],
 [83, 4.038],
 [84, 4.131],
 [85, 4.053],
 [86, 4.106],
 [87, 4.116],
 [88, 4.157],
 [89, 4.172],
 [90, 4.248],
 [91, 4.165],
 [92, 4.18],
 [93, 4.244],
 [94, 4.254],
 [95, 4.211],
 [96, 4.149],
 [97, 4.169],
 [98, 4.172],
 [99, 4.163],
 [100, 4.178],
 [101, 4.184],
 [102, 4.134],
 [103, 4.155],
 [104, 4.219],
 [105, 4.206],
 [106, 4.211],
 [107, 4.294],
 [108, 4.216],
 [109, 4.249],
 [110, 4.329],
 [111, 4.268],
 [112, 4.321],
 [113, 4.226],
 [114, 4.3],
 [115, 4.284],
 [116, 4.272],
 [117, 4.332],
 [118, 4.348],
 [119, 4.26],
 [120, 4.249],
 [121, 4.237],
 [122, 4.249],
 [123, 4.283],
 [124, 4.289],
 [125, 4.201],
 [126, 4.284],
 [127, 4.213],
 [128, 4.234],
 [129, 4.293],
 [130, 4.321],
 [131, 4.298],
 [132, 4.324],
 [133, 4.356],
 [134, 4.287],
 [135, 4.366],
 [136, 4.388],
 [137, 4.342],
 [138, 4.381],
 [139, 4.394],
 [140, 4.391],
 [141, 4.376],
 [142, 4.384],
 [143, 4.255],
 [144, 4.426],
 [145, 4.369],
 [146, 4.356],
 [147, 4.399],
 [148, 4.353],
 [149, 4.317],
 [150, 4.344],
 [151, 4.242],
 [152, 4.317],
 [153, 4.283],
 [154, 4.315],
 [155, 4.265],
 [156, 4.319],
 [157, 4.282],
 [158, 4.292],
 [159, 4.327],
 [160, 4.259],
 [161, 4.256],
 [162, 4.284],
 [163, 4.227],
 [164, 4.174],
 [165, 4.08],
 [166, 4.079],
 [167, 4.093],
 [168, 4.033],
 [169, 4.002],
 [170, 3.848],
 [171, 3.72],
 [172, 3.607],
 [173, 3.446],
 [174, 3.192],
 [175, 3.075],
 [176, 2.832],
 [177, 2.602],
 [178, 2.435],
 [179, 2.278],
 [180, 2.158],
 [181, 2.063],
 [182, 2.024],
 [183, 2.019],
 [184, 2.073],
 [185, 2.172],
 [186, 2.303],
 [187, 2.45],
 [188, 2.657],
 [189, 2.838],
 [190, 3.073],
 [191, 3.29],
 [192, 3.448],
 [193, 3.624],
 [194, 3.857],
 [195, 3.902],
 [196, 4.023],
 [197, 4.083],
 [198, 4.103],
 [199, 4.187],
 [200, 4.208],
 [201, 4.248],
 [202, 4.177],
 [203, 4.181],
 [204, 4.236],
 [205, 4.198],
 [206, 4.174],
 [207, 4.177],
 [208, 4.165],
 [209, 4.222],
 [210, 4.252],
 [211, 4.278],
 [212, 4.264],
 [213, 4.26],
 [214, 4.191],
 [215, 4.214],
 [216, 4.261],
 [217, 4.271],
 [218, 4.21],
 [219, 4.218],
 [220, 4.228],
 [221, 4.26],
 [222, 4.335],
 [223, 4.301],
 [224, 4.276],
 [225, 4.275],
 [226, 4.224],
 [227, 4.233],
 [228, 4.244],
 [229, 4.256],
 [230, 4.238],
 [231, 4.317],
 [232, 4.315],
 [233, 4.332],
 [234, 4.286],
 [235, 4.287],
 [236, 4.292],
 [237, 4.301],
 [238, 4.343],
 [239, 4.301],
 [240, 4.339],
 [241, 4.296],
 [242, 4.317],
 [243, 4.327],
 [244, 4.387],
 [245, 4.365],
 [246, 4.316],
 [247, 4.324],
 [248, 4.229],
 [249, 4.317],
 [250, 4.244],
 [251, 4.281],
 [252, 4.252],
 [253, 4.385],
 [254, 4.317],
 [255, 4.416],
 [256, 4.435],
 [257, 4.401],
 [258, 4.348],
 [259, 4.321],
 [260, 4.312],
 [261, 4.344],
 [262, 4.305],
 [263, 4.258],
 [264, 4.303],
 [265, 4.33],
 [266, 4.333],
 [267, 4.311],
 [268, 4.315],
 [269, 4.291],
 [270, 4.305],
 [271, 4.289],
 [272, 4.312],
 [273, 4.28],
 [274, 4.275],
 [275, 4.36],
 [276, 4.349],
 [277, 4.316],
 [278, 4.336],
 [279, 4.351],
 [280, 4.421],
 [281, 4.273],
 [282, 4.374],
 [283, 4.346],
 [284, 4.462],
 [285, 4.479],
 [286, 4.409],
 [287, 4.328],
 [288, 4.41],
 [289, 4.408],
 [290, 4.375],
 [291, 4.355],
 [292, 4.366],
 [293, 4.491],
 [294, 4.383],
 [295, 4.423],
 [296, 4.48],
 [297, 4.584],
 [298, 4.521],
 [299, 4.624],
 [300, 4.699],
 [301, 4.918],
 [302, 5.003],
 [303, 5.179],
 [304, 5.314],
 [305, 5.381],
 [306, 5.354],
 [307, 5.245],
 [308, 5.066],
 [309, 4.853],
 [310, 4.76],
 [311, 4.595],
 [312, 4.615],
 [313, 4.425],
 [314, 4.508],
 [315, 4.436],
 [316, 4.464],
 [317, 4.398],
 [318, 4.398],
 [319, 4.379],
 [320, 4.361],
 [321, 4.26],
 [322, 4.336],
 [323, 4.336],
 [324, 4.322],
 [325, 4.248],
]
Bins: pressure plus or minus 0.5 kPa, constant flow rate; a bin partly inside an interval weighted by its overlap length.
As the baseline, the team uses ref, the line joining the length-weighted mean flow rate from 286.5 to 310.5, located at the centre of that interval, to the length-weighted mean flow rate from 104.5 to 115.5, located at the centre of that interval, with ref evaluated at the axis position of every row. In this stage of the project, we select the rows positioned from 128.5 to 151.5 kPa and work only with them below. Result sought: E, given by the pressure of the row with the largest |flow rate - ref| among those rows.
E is 151 kPa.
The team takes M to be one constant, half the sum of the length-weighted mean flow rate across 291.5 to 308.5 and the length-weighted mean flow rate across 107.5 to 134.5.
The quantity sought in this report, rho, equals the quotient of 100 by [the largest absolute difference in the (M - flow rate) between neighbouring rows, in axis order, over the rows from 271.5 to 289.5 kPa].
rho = 676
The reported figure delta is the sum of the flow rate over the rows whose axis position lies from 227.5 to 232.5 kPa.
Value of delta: 21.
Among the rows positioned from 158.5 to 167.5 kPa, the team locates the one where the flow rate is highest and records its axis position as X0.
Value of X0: 159 kPa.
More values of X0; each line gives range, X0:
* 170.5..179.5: 171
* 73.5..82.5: 82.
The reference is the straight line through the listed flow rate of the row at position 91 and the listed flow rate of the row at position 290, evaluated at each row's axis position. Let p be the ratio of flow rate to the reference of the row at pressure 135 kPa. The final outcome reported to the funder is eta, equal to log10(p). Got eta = 0.016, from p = 1.037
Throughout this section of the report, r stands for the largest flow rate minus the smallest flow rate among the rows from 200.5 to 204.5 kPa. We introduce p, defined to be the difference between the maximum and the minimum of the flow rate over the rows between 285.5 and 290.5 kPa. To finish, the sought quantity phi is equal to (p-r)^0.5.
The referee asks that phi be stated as 0.1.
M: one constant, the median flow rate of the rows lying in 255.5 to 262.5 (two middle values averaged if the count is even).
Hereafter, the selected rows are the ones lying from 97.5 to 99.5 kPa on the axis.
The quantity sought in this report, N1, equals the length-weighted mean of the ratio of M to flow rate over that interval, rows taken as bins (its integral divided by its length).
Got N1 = 1.04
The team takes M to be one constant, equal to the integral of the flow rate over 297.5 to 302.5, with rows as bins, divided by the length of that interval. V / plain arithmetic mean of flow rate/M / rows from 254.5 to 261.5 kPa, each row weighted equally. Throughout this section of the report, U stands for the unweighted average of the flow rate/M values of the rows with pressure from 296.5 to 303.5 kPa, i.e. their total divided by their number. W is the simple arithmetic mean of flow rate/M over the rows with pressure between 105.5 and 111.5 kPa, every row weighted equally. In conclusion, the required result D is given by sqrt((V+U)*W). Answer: 1.31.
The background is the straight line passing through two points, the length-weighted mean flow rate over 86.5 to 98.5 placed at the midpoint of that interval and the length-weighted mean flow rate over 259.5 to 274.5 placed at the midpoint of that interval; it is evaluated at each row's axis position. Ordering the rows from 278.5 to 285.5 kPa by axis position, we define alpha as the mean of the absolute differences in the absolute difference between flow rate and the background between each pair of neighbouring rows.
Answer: 0.053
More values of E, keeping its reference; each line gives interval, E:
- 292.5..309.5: 305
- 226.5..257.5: 248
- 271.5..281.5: 281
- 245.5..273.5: 273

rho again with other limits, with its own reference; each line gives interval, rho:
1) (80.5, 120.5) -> 735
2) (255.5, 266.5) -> 1887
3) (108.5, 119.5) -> 1053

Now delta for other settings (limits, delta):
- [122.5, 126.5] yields 17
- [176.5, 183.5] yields 16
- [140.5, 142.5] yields 9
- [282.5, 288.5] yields 26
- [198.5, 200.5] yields 8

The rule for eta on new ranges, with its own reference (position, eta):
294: 0.000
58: -0.024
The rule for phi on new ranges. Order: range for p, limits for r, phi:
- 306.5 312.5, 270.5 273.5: 0.8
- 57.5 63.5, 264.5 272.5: 0.2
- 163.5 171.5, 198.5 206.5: 0.6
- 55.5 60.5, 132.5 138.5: 0.1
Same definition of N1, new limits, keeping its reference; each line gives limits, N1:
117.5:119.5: 1.01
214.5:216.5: 1.03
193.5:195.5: 1.12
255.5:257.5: 0.98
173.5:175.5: 1.39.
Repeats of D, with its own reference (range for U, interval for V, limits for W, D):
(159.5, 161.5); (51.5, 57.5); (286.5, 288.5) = 1.26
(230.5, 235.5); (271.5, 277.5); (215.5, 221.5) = 1.27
